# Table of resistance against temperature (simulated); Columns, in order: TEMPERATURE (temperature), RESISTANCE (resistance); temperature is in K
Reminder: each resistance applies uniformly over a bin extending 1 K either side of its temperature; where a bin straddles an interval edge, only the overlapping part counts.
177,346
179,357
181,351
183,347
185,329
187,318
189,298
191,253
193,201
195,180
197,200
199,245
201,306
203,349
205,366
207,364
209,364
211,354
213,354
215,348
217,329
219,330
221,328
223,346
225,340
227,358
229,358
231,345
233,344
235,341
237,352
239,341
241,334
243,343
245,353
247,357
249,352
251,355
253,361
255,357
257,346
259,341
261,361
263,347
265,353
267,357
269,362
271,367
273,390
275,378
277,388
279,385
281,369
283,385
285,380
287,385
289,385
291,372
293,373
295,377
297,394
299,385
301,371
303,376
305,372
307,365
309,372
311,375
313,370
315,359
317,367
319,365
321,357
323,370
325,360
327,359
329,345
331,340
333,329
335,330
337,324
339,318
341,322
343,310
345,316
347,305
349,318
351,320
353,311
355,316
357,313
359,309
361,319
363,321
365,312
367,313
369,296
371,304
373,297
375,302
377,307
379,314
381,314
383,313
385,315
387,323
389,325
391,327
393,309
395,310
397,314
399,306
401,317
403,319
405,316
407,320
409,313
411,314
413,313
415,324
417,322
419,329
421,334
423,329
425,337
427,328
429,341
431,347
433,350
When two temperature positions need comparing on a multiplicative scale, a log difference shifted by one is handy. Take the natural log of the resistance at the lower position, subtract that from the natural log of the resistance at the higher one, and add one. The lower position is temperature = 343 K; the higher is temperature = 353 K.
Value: 1.00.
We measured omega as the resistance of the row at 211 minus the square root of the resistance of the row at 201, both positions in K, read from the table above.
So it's 337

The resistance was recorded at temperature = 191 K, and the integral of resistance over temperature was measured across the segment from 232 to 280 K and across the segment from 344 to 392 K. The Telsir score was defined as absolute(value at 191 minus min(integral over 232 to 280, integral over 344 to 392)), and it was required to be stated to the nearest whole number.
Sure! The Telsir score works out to 14767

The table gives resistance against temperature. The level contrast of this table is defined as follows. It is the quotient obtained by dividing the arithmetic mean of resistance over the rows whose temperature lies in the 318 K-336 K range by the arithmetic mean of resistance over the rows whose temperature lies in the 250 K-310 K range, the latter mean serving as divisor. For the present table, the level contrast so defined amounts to 0.95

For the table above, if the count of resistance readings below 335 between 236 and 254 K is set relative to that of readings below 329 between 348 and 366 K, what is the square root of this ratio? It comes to 0.33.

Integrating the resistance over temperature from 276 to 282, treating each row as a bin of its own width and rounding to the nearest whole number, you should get 2284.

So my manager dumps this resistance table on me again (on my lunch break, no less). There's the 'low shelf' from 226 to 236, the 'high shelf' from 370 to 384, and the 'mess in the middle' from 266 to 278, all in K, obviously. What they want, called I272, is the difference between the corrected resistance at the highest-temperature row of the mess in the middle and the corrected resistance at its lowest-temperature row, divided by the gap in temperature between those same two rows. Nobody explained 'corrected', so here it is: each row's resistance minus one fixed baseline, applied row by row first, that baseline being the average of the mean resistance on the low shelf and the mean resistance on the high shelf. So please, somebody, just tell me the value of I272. 3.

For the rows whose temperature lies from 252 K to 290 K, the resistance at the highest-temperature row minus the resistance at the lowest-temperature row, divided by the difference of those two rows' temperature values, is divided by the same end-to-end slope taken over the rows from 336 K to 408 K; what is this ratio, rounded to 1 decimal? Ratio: -11.7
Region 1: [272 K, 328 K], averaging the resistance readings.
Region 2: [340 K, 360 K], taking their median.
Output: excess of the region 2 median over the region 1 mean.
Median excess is -60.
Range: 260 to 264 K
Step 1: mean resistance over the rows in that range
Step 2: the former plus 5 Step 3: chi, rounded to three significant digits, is 359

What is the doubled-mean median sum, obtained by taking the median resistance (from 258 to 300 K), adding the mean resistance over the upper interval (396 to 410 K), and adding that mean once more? 1007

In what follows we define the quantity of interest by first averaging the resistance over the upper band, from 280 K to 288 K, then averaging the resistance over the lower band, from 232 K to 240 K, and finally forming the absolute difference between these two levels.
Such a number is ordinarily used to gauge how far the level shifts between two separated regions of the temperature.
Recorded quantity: 35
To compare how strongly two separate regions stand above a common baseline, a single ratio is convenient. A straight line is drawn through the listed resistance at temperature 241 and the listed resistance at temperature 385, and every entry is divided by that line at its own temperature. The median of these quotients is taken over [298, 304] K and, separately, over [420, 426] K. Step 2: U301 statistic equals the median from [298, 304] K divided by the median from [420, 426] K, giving 1.07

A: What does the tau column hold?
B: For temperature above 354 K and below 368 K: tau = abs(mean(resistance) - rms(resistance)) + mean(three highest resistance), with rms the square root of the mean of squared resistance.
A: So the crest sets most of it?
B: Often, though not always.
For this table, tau 319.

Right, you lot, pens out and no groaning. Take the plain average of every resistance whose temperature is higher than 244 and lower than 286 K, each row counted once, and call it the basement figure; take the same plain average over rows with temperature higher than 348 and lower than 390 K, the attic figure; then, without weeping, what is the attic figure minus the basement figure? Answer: -52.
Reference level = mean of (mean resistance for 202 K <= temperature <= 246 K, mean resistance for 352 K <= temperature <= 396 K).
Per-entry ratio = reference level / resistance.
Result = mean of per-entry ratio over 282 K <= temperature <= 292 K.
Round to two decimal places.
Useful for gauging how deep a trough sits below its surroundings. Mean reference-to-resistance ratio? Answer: 0.86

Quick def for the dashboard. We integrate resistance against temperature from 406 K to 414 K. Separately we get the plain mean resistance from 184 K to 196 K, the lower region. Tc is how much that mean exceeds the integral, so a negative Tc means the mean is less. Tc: -2257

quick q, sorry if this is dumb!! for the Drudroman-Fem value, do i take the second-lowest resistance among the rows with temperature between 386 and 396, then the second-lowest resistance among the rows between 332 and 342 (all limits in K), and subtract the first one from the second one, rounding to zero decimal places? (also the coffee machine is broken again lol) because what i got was 12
